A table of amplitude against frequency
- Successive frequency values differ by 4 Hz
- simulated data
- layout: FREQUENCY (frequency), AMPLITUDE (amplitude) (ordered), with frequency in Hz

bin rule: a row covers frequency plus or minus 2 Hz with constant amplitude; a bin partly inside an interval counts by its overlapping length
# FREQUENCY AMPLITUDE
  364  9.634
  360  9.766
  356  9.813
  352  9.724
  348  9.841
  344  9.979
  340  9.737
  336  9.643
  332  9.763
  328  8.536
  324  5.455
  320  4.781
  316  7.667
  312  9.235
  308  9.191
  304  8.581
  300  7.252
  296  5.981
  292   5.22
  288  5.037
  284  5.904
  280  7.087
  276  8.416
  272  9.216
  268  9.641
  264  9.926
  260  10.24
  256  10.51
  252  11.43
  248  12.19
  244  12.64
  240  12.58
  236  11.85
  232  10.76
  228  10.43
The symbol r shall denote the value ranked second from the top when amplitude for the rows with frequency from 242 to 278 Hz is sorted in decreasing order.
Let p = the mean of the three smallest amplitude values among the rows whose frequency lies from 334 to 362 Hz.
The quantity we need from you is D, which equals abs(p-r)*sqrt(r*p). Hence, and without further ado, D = 27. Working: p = 10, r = 12.19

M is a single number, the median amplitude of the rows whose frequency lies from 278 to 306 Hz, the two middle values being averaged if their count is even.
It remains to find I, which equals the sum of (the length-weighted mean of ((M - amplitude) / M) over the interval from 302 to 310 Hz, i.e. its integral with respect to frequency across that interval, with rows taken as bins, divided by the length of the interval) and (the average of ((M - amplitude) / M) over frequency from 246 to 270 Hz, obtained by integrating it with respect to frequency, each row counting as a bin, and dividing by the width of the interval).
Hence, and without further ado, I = -1.27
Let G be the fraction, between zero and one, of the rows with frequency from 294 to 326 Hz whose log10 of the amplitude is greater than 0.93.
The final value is 0.4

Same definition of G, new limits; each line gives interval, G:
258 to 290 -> 0.5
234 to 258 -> 1.0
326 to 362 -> 1.0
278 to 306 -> 0.1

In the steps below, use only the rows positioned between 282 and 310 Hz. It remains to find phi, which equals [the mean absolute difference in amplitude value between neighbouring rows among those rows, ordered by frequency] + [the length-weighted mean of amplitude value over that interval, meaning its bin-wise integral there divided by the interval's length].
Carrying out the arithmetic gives 7.6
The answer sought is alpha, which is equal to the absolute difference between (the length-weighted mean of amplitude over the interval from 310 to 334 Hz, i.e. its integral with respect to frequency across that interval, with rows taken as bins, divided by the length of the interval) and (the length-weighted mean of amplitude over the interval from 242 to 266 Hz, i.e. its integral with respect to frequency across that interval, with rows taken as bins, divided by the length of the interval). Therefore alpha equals 3.6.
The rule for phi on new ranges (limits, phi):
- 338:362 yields 9.9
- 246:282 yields 10.5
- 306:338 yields 9.4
